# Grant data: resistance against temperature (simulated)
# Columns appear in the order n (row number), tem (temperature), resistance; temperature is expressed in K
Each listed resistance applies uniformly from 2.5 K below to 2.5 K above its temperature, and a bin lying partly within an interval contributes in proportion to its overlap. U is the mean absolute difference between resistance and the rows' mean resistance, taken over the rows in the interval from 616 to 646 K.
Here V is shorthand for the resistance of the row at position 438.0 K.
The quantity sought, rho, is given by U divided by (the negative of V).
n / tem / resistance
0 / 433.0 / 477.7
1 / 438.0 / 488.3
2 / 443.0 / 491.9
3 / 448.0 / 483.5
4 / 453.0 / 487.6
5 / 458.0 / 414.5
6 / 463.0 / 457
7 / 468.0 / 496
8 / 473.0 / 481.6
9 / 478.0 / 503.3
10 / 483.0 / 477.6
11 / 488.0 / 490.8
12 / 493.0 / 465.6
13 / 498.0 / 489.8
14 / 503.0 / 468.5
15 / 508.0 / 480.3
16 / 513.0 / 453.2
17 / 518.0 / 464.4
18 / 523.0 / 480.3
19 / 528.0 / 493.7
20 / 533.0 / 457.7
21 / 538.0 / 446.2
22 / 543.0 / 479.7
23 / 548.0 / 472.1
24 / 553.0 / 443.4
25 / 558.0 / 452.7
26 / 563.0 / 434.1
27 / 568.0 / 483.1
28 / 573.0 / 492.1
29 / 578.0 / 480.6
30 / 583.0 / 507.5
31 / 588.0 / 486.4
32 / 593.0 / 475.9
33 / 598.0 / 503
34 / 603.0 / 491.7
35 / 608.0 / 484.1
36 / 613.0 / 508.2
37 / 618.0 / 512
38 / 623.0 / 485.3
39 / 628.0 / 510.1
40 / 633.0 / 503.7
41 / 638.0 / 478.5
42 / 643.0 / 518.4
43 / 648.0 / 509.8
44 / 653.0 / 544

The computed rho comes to -0.0265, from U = 13.0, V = 488.3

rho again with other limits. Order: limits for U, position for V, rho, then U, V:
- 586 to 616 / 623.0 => -0.0194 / 9.4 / 485.3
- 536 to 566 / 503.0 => -0.0302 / 14.1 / 468.5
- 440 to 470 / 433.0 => -0.0502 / 24.0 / 477.7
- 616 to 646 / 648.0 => -0.0254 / 13.0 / 509.8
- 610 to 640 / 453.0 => -0.0242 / 11.8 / 487.6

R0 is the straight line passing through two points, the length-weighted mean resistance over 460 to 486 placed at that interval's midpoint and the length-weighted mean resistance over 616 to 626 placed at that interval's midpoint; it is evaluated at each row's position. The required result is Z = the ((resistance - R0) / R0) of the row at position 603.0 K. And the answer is -0.01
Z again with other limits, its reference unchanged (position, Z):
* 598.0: 0.01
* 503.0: -0.03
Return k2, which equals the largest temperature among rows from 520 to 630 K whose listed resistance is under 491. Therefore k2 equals 623.0 K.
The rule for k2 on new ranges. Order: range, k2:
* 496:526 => 523.0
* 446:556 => 553.0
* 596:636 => 623.0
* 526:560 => 558.0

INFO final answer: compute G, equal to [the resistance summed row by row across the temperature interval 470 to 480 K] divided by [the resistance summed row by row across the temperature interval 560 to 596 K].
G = 0.3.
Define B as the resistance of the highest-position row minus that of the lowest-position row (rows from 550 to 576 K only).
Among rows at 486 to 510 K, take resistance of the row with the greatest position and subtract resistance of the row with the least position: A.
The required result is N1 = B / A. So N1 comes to -4.6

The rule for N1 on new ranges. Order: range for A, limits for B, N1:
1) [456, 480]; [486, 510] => -0.1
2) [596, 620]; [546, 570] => 1.2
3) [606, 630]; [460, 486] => 0.8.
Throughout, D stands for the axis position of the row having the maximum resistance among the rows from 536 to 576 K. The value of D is 573.0 K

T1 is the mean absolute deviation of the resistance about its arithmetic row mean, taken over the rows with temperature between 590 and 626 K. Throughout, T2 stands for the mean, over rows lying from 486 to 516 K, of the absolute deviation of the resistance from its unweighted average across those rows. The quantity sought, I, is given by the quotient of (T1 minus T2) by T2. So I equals -0.06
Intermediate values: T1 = 11.5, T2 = 12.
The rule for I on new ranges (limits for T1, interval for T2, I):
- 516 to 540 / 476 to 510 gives 0.40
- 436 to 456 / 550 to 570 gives -0.85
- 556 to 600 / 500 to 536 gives 0.44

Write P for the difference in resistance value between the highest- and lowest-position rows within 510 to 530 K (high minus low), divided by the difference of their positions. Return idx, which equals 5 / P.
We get 2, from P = 2.7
